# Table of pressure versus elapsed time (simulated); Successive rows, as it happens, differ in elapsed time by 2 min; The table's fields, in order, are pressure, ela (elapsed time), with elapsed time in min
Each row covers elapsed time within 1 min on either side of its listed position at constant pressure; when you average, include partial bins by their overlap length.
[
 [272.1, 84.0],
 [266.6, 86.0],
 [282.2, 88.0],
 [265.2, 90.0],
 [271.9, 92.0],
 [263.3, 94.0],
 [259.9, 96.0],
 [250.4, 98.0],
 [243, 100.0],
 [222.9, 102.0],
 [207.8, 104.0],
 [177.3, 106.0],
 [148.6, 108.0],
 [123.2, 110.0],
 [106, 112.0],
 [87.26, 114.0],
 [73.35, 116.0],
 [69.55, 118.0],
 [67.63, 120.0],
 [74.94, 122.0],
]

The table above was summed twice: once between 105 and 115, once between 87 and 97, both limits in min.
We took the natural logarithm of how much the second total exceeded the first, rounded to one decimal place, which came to 6.6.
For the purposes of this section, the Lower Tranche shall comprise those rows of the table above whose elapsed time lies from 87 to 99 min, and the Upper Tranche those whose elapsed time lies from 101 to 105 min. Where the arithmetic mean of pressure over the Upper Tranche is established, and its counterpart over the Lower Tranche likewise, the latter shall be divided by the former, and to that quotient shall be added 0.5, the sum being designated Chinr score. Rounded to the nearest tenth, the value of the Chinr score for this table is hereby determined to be 1.7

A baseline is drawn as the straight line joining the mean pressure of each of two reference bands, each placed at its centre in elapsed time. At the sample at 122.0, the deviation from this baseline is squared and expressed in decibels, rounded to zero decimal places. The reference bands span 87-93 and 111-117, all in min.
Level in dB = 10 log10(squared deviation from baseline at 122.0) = 34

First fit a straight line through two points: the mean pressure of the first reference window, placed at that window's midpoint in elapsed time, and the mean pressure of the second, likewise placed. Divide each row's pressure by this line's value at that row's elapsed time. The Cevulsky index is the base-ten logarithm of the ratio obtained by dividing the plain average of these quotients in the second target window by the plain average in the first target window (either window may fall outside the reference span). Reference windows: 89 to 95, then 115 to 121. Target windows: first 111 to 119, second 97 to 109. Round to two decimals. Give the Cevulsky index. 0.09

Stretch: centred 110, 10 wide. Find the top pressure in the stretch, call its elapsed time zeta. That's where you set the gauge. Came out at 106.0 min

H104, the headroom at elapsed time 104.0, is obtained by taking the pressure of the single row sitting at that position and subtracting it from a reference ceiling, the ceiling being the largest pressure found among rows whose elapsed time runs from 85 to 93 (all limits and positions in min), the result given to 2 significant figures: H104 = 74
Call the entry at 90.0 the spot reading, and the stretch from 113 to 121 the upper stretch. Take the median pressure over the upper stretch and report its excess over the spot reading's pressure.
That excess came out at -194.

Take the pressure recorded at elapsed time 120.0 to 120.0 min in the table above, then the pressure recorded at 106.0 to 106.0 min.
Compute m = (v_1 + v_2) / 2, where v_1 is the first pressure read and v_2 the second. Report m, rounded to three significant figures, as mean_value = 122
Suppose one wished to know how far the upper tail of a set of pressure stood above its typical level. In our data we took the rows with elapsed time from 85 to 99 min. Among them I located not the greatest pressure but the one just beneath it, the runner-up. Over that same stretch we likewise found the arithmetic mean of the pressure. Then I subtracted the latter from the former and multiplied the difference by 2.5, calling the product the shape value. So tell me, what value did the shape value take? 16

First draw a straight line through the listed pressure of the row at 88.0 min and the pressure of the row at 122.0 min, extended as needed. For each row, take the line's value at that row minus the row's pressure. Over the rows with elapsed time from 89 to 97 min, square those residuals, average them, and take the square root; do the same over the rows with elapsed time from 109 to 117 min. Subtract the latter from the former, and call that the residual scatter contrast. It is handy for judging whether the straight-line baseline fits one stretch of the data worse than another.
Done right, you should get -15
